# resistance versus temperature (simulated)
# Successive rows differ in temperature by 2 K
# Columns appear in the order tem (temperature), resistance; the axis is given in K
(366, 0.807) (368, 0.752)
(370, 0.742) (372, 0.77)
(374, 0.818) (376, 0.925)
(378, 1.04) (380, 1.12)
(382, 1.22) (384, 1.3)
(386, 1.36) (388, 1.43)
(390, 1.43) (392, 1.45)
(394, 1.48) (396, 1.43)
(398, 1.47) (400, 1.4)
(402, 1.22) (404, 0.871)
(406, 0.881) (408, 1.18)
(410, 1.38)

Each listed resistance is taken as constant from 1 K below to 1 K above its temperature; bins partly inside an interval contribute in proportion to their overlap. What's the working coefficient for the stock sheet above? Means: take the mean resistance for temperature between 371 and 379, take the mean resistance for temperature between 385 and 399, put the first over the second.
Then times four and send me 2.5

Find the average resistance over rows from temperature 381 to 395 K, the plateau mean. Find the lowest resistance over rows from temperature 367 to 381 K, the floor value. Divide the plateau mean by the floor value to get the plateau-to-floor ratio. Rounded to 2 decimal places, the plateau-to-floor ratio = 1.86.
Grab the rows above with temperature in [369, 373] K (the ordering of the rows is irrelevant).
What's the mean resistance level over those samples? 0.76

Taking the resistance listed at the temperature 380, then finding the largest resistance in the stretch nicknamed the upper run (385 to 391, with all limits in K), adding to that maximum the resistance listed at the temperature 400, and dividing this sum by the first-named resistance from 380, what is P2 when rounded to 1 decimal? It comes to 2.5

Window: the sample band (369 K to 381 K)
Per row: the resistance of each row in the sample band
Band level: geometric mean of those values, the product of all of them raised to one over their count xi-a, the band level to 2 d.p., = 0.89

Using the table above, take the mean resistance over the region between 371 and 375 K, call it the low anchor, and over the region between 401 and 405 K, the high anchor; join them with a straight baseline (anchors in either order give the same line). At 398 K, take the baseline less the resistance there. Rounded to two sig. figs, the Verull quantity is -0.47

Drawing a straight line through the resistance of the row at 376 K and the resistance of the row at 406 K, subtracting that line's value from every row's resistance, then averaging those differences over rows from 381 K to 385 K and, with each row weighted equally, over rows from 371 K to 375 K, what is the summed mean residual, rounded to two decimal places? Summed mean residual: 0.21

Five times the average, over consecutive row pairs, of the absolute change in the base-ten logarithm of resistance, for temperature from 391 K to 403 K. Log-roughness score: 0.12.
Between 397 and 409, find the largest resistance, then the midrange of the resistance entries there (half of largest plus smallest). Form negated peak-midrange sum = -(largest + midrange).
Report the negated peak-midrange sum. -2.64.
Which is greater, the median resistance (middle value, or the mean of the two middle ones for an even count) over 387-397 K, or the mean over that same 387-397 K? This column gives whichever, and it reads 1.4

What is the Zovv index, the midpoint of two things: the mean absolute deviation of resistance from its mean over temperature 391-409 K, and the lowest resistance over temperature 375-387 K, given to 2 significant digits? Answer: 0.56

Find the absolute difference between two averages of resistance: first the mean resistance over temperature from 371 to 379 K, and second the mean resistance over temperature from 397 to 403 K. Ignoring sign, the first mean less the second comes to 0.48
